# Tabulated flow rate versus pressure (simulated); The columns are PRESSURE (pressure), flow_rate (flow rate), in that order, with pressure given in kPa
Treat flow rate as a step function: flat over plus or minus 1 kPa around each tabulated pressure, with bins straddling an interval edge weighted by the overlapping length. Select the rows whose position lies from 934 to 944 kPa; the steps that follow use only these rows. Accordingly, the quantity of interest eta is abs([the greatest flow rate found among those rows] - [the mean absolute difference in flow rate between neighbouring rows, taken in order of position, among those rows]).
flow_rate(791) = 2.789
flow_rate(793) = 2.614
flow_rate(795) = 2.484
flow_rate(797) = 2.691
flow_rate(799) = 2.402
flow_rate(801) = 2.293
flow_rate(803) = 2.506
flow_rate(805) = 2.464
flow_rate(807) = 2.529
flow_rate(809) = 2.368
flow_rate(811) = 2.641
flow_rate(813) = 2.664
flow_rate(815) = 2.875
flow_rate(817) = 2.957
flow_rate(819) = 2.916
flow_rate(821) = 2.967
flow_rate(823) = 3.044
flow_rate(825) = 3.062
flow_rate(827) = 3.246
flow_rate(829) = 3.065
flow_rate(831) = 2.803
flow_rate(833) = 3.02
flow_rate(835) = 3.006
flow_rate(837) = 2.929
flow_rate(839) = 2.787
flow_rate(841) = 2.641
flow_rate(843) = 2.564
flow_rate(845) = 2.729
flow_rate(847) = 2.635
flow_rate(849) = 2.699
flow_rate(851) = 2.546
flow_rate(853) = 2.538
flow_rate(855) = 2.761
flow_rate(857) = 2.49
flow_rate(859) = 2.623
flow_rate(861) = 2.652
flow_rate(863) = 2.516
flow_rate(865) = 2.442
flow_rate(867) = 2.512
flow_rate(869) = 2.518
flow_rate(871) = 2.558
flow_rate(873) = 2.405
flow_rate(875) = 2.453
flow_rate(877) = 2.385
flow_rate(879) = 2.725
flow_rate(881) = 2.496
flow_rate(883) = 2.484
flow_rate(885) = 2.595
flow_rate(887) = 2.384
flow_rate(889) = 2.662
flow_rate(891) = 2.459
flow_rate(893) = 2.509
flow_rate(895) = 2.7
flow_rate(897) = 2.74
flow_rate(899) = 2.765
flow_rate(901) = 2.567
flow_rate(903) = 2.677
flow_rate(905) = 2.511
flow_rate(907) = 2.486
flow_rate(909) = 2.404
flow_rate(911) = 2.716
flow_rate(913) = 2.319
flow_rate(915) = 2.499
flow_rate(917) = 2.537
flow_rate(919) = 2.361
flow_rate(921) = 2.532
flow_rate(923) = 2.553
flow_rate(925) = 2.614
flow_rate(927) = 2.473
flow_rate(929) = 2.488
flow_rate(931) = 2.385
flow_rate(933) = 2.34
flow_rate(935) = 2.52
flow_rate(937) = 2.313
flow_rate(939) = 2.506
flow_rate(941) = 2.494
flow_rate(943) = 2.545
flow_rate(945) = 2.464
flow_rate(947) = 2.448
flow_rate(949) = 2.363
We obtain 2.43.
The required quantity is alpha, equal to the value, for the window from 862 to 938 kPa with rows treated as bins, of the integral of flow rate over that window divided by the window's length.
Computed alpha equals 2.52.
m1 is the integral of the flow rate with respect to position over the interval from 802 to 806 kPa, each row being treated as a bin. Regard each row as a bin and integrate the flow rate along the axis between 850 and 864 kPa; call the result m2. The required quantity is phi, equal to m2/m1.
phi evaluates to 3.6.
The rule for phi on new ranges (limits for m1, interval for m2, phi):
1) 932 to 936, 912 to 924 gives 3.0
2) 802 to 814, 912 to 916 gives 0.3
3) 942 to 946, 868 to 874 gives 1.5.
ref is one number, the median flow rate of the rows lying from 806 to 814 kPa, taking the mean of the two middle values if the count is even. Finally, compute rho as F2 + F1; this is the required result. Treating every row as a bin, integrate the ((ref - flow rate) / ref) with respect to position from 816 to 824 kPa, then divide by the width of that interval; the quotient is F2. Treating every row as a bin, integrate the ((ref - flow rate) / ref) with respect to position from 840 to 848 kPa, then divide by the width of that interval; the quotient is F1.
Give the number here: -0.17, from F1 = -0.022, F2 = -0.15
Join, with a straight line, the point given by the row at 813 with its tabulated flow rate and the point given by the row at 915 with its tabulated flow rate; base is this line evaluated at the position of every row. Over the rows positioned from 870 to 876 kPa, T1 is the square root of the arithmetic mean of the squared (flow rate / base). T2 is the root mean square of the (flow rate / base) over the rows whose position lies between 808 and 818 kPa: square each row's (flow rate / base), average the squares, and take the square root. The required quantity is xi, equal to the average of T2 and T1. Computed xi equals 0.99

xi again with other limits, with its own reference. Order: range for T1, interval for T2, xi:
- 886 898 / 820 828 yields 1.09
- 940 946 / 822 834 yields 1.09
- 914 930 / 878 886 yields 1.01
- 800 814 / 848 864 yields 0.97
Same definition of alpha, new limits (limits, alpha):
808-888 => 2.69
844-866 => 2.60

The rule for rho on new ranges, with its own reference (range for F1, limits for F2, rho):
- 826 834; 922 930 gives -0.15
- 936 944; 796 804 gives 0.09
